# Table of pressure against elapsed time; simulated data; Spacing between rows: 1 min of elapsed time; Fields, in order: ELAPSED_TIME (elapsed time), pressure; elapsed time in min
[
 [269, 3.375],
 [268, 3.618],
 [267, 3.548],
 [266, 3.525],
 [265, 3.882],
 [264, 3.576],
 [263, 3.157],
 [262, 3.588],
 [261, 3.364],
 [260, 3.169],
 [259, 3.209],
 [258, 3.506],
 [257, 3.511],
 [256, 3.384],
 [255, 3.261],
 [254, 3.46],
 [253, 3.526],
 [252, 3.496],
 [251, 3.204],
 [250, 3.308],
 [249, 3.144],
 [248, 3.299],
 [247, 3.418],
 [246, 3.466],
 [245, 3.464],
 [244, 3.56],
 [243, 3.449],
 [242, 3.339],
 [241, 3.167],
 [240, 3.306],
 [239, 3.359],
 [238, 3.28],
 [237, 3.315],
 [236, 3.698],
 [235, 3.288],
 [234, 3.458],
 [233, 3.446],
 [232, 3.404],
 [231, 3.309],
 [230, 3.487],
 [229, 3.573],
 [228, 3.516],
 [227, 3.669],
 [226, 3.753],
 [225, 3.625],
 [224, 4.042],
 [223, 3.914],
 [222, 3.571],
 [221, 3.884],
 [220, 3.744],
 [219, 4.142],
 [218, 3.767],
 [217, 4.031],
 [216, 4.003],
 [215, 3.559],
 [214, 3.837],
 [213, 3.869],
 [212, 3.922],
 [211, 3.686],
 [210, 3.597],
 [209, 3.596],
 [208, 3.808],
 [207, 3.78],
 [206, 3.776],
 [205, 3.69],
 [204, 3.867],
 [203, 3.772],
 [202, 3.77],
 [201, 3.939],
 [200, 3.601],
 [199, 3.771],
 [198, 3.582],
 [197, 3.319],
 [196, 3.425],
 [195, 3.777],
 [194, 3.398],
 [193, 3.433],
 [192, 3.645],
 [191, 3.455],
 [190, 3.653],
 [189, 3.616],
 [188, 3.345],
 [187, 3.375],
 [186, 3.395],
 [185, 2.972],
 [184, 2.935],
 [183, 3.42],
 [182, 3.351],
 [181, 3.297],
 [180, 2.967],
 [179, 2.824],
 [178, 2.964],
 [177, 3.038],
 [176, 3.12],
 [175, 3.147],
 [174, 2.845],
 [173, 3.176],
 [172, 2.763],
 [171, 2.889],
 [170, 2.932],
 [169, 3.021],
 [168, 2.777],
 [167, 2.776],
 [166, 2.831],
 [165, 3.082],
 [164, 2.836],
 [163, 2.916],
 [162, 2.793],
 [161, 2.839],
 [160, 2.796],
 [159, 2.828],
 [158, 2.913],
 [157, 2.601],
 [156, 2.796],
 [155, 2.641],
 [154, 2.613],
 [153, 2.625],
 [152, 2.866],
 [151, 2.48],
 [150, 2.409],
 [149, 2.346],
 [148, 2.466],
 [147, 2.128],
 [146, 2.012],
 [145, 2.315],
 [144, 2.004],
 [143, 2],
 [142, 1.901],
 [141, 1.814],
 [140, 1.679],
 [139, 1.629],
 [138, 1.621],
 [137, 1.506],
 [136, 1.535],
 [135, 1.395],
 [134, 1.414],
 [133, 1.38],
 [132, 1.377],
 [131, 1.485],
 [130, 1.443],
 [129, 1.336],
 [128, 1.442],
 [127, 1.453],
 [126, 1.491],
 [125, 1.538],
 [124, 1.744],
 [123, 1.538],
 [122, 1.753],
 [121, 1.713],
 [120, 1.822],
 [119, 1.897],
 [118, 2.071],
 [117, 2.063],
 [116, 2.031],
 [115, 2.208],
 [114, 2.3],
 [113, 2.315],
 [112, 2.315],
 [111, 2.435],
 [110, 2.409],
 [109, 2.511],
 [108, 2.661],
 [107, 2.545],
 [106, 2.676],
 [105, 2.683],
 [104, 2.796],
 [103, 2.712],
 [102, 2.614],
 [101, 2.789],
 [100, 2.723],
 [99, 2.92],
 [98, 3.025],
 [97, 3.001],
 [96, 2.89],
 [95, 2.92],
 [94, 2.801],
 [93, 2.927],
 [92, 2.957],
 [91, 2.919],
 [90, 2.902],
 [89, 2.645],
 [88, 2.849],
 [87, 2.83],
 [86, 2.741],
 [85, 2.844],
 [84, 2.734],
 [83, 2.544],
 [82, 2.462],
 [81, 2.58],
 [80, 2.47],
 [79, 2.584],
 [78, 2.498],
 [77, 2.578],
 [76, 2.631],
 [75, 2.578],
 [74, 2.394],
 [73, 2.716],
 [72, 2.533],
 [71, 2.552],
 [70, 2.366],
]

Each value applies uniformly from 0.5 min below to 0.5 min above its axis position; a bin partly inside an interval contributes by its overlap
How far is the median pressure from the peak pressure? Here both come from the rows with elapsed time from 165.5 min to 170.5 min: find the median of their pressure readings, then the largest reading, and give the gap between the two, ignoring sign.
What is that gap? 0.19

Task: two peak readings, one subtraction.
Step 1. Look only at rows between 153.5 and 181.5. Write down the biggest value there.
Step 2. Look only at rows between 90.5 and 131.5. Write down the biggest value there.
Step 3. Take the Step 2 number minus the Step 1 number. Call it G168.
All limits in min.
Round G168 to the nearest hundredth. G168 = -0.27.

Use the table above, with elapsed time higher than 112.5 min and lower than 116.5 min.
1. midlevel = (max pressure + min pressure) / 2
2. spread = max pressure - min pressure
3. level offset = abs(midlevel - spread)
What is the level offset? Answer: 1.9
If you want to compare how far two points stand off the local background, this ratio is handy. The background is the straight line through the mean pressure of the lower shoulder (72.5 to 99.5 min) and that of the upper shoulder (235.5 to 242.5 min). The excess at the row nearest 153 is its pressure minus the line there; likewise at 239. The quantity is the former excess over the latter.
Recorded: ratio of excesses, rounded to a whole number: -55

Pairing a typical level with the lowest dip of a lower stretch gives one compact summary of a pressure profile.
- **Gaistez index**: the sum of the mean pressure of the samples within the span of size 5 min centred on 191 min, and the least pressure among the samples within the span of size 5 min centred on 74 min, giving 6.0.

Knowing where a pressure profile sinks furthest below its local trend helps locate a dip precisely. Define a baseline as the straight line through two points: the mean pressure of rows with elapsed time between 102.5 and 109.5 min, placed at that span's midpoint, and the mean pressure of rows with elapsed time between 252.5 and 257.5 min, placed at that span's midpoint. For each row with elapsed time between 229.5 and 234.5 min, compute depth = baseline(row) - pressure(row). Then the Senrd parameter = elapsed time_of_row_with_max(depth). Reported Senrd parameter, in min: 231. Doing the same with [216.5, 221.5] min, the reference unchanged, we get 220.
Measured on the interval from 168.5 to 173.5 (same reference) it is 172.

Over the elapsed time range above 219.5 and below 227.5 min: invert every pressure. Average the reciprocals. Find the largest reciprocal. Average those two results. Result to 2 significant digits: 0.27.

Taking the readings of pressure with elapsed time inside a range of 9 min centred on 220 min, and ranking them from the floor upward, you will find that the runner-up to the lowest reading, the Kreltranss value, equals 3.744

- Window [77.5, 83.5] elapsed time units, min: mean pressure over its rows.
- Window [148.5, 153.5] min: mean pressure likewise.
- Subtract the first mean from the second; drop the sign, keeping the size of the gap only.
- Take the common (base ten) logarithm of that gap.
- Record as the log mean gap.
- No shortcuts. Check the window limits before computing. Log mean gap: -1.7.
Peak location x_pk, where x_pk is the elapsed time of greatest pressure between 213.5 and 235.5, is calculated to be 219 min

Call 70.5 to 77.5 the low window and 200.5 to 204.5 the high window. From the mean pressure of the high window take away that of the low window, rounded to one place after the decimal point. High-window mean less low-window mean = 1.3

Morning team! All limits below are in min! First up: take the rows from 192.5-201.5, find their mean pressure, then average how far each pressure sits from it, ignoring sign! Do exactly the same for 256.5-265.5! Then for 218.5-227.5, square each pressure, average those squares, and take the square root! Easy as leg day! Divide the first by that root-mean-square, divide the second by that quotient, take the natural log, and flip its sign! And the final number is -1.5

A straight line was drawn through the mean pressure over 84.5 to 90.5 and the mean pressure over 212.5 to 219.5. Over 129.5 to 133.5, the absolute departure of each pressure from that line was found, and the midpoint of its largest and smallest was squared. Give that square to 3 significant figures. 3.05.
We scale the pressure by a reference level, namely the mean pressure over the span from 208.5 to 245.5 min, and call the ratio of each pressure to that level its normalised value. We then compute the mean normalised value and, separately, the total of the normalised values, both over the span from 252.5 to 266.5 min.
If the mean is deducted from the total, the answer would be 12.4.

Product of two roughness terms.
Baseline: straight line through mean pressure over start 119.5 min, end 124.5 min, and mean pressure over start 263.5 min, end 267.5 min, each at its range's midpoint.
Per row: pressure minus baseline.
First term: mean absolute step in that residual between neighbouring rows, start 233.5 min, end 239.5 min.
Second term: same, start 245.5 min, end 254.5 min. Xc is 0.027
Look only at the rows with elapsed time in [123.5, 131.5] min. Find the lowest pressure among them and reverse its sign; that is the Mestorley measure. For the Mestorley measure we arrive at -1.34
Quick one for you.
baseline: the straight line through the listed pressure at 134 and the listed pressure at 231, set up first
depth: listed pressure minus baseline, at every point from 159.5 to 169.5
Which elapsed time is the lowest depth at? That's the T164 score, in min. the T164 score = 168 min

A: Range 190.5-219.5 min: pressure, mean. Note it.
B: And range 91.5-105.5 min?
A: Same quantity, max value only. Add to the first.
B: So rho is 6.74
